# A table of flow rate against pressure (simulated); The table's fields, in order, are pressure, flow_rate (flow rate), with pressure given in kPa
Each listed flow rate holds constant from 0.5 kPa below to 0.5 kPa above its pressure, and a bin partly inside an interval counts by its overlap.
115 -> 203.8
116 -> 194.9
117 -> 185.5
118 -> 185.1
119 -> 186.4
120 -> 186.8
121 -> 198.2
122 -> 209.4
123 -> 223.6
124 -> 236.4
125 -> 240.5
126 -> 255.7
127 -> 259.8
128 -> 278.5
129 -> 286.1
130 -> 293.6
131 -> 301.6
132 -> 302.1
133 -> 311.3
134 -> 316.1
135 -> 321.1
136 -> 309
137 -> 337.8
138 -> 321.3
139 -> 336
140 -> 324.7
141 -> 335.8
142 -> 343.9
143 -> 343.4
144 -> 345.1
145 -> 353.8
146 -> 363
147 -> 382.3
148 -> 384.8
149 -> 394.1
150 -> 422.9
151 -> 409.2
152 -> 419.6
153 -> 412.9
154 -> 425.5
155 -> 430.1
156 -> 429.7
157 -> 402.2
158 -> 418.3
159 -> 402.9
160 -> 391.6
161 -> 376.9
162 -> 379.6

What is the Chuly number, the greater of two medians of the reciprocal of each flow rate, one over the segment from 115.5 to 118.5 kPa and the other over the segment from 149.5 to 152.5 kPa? 0.0054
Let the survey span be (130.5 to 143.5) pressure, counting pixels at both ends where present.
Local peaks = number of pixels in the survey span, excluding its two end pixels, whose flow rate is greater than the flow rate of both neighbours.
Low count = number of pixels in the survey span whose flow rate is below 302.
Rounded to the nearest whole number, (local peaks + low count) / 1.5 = 3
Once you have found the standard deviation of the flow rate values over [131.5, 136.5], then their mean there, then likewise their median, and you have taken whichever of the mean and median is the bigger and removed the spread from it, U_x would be 305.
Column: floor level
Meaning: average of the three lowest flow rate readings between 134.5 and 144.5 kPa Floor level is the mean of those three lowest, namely 317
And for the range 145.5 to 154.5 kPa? 377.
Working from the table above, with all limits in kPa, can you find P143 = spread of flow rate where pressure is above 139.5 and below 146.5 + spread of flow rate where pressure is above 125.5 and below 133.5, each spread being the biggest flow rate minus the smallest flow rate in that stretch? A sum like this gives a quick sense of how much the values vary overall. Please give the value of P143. 94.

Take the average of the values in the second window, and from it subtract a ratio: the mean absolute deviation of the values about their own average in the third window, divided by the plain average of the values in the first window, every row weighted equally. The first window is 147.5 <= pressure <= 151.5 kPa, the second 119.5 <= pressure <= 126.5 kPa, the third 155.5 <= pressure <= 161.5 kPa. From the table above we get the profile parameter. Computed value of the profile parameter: 221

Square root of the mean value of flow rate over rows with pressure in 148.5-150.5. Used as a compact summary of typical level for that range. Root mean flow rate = 20.2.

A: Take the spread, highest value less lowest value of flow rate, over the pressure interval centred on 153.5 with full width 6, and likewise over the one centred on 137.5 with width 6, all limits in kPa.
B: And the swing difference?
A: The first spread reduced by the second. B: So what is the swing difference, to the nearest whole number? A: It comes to -8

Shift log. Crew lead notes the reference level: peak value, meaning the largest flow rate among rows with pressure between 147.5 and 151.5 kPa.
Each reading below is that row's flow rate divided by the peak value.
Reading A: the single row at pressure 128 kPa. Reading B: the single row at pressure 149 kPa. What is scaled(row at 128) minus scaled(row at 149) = -0.27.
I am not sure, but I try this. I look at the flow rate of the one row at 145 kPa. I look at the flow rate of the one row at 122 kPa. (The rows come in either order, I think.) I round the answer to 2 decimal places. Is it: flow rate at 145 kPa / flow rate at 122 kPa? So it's 1.69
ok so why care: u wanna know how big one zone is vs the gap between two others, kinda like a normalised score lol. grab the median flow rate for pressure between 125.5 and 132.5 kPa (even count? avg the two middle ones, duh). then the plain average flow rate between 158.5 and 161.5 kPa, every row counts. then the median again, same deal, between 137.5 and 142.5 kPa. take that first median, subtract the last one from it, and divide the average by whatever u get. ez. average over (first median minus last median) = -7.9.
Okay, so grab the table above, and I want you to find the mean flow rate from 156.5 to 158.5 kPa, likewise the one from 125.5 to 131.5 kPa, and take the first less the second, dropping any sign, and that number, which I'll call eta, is 131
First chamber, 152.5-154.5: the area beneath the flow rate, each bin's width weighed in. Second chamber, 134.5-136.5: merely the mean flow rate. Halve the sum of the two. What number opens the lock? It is 577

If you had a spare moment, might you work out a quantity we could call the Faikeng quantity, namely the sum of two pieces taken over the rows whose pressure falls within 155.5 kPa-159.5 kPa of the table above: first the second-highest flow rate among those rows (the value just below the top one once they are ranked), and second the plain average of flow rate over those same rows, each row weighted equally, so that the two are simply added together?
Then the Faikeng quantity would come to 832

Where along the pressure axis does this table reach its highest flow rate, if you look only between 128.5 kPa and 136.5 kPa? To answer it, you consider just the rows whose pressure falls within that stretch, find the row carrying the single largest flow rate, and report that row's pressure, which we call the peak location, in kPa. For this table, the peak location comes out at 135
